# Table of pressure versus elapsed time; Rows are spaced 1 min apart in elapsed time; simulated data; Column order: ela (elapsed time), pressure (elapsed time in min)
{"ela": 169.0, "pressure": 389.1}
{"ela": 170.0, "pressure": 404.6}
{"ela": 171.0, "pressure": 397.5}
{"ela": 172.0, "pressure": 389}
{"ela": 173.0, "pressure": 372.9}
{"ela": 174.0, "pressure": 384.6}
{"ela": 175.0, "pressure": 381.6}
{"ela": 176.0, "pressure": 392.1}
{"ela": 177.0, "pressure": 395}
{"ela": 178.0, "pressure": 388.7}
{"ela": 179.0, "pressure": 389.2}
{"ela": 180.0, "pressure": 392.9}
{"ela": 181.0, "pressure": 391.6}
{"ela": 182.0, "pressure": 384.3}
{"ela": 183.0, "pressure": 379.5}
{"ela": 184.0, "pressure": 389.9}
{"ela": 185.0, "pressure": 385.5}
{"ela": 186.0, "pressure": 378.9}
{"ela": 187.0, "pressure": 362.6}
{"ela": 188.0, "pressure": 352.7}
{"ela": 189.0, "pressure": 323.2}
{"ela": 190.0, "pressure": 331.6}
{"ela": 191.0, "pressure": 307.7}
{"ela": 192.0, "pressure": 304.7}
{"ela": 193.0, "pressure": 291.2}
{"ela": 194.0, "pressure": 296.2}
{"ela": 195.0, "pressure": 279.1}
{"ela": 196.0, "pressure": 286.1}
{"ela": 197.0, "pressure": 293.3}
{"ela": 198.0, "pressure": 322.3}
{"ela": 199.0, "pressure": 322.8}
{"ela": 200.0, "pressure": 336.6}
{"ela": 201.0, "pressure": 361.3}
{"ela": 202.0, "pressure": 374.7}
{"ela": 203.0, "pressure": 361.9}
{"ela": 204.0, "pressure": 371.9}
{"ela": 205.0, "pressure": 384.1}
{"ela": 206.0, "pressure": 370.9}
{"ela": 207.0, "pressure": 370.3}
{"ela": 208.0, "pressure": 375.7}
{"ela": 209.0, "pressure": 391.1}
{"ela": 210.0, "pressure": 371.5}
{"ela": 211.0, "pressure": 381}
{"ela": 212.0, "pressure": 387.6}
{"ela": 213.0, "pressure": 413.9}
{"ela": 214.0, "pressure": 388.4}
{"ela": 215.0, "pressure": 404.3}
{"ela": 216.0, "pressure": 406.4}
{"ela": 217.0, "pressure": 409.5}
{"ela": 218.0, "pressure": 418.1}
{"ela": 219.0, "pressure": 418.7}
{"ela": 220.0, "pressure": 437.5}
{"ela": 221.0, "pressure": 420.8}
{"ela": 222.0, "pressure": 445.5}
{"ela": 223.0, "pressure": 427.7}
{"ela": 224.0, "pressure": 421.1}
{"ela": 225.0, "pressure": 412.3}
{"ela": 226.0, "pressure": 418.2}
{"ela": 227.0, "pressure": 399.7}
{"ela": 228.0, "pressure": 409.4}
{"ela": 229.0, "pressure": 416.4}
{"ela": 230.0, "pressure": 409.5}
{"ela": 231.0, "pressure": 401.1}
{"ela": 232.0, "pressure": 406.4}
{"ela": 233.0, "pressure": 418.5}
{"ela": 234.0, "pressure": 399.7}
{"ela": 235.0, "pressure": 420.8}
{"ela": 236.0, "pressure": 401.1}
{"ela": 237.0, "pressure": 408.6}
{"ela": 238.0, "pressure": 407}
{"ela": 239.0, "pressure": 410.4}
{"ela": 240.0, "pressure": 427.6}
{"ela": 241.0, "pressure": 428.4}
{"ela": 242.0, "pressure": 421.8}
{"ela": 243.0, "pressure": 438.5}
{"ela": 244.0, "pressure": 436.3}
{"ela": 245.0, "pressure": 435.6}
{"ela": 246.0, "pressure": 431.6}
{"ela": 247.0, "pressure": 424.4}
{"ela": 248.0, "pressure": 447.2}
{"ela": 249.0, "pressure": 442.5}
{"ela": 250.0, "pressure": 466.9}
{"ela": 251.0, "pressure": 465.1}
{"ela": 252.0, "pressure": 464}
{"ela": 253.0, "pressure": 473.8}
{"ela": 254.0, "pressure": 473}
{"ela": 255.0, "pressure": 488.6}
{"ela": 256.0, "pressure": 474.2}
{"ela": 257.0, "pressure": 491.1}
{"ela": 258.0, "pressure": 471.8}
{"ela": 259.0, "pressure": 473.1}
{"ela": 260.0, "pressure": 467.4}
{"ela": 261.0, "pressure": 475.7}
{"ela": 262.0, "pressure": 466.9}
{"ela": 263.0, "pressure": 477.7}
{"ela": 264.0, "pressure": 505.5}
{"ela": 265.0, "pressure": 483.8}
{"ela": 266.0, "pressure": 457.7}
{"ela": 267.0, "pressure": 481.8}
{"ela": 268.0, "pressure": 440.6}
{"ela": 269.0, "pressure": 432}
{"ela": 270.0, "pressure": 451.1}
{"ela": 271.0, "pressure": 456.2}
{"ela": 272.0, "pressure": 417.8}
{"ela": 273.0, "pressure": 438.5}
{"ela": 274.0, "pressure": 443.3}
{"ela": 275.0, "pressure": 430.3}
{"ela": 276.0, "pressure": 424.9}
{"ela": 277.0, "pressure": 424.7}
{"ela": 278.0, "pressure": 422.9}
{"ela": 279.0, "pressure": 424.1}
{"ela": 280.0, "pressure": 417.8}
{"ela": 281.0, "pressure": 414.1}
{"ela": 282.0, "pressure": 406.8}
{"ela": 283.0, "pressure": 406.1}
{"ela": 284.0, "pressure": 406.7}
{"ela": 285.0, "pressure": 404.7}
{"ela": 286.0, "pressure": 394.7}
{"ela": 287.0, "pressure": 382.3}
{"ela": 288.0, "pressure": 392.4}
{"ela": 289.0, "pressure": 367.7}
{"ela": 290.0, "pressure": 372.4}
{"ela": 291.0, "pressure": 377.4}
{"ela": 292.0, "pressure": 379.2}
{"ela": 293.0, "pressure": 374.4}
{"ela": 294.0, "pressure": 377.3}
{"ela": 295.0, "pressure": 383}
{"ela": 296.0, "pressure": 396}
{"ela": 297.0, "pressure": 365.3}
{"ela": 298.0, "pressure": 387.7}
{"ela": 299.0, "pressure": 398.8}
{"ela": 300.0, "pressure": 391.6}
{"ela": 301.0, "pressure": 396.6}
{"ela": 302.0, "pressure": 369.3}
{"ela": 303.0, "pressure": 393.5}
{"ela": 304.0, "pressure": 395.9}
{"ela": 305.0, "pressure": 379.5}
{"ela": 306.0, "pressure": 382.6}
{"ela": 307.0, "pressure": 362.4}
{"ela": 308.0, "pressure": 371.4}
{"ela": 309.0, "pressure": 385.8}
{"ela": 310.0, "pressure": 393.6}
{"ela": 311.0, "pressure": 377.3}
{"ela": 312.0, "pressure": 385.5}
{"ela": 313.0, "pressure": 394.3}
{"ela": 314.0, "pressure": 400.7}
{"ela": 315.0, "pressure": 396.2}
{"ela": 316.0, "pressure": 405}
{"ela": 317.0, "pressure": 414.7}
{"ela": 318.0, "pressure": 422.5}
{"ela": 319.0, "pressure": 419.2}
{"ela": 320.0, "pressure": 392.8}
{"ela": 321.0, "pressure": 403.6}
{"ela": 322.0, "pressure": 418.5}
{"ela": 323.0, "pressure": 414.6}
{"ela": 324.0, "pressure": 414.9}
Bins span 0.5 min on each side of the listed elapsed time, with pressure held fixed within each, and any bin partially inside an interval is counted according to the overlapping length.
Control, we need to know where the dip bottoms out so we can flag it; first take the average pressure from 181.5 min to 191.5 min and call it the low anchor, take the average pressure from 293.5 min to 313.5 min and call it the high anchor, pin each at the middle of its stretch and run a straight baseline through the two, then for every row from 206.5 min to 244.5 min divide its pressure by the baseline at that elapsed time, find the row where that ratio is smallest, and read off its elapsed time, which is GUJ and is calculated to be 207.0 min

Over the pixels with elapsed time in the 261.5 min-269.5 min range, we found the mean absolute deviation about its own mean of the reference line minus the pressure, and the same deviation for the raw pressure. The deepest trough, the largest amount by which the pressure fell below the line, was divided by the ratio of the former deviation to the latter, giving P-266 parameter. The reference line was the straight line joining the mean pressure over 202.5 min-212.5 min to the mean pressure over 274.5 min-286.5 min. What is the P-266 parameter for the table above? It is -23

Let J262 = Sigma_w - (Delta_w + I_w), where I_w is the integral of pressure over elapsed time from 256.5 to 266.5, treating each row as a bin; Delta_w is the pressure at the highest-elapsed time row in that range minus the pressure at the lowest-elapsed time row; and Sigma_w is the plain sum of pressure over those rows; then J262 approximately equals 33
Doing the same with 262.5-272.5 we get 60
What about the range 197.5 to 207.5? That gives -48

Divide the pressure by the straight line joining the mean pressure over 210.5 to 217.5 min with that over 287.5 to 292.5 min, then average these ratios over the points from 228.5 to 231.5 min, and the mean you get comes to 1.04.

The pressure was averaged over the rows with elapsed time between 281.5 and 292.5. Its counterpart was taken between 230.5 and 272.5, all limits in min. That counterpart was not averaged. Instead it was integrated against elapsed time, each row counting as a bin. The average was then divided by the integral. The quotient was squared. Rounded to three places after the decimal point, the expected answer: 0.000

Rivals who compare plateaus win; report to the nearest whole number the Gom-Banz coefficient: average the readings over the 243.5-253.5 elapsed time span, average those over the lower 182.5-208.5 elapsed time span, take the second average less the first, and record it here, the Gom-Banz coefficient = -106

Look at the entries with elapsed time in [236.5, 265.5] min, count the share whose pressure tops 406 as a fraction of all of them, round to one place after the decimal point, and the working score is 1.0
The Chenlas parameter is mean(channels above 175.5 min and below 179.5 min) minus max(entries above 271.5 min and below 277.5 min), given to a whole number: -52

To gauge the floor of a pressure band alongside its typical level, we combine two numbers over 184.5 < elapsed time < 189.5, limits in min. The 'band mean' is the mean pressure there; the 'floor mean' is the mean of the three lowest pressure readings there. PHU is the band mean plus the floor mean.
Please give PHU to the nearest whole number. 707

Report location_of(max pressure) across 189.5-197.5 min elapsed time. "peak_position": 190.0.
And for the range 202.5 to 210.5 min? 209.0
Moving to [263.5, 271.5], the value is 264.0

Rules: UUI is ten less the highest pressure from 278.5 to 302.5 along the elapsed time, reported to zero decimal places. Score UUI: -414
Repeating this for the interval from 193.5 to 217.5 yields -404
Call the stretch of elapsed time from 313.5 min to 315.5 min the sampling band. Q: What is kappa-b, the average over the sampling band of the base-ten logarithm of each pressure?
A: 2.60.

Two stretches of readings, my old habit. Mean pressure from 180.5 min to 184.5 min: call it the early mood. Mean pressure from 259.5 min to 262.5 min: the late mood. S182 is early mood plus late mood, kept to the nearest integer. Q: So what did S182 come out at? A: 856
